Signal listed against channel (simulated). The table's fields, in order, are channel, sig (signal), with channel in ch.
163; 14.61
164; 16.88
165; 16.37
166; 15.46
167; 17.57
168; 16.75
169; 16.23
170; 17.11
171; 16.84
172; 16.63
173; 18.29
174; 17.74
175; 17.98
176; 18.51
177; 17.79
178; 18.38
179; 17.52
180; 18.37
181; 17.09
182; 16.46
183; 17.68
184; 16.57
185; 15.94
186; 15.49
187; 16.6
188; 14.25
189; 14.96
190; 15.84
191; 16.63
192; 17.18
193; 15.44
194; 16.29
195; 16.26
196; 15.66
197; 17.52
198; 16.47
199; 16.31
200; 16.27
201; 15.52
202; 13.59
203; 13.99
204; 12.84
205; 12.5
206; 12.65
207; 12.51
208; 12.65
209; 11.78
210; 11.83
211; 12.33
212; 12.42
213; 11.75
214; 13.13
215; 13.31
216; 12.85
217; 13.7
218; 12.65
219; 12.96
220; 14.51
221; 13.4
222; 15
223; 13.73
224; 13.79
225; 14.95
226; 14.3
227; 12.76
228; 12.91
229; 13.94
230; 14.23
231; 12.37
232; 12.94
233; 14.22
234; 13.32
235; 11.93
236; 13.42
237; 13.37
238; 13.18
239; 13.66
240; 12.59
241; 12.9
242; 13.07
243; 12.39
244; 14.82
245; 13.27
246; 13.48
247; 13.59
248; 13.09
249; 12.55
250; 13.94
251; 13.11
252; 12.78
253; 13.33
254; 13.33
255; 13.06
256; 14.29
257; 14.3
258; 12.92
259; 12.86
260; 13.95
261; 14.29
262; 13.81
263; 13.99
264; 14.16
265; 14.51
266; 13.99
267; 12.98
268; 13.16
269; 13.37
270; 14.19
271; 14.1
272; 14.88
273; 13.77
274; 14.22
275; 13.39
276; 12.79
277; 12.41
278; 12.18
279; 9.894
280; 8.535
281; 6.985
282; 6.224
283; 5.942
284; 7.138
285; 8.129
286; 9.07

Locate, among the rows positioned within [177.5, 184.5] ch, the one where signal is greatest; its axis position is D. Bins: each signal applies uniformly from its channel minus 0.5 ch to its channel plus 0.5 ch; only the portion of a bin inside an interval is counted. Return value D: 178 ch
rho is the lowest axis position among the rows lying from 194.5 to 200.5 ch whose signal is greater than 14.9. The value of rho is 195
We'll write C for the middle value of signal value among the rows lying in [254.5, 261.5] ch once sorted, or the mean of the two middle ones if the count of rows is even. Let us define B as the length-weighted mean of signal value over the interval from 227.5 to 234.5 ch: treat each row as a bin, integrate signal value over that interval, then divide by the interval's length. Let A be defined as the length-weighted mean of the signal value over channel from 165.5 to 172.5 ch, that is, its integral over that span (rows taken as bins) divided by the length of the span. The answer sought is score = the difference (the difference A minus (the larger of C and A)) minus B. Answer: -13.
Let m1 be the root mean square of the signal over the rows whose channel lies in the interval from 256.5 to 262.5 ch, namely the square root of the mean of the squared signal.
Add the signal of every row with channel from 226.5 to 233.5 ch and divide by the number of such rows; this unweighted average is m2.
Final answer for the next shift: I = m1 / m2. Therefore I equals 1.03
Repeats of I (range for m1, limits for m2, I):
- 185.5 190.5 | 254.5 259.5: 1.15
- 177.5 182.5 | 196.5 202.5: 1.10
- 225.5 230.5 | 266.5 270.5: 1.02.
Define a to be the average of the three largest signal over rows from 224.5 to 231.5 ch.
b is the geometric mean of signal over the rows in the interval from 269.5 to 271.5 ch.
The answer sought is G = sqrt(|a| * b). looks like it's 14.3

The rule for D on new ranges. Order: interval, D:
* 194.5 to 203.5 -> 197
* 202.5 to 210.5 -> 203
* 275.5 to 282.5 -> 276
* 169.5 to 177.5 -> 176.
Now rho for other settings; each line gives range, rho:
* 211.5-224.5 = 222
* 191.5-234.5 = 192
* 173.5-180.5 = 174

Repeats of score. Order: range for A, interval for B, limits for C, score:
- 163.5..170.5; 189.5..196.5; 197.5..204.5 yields -16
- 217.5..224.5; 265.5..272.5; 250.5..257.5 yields -14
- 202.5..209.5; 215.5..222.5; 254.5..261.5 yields -15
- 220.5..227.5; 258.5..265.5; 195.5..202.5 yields -16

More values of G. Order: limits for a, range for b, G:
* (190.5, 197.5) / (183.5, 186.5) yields 16.5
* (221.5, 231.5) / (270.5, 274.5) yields 14.5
